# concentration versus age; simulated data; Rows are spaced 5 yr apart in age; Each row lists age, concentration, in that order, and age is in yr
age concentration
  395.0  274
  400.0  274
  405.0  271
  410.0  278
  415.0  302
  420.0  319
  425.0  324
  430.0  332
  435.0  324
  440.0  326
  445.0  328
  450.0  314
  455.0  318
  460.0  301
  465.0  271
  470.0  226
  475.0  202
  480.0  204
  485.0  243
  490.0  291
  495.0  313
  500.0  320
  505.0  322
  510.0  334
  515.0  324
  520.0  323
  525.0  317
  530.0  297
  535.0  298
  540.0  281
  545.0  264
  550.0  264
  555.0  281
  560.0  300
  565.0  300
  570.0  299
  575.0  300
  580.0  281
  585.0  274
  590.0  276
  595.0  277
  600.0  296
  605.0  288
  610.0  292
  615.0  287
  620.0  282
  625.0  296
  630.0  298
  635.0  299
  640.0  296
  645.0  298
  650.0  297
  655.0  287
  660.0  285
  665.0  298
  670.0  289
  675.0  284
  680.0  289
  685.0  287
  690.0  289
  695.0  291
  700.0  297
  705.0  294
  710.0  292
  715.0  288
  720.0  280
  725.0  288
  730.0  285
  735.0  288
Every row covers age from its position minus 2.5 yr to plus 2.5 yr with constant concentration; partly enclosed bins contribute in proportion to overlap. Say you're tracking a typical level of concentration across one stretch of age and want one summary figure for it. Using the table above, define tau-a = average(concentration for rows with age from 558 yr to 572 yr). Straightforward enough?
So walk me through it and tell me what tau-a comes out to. 300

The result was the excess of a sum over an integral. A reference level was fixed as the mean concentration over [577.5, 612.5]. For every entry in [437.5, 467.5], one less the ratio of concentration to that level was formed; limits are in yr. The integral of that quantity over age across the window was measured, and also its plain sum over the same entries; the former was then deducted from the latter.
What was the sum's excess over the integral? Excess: 2.2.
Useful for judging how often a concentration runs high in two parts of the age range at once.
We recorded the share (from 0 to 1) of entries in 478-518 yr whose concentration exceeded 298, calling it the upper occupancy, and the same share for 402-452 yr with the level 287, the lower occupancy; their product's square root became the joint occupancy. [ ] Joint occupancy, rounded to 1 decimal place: 0.7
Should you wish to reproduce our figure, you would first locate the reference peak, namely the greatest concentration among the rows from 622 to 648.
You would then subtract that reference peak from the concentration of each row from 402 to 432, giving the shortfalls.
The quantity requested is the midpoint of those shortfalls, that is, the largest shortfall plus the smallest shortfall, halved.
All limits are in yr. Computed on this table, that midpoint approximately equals 2.5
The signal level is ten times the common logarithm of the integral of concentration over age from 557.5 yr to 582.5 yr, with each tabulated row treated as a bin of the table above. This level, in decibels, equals 38.7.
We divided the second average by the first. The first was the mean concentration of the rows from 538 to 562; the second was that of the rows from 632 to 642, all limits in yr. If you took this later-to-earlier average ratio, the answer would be 1.07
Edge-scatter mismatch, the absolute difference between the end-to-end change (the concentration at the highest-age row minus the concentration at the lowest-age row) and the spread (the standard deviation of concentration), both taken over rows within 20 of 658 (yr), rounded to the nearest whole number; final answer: 18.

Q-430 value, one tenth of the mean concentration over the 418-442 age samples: 32.5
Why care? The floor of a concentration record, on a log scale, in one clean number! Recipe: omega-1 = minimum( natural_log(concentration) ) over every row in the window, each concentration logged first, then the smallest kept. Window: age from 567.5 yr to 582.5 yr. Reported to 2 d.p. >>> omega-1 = 5.64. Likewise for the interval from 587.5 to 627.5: 5.62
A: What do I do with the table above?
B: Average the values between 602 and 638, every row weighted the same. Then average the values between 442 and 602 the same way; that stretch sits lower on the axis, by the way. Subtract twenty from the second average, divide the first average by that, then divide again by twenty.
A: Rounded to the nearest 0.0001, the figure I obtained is 0.0543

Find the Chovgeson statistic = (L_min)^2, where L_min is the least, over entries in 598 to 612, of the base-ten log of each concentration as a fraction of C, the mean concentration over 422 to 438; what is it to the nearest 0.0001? 0.0030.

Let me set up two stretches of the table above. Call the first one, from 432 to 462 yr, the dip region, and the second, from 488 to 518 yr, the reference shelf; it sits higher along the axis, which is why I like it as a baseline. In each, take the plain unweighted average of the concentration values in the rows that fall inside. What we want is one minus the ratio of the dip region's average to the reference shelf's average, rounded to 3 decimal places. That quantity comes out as -0.004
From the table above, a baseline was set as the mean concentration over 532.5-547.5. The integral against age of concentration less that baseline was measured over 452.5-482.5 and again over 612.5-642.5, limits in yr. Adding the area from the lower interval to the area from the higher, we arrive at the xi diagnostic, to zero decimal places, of -460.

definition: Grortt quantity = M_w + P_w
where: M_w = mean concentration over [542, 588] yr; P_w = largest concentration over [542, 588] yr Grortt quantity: 585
